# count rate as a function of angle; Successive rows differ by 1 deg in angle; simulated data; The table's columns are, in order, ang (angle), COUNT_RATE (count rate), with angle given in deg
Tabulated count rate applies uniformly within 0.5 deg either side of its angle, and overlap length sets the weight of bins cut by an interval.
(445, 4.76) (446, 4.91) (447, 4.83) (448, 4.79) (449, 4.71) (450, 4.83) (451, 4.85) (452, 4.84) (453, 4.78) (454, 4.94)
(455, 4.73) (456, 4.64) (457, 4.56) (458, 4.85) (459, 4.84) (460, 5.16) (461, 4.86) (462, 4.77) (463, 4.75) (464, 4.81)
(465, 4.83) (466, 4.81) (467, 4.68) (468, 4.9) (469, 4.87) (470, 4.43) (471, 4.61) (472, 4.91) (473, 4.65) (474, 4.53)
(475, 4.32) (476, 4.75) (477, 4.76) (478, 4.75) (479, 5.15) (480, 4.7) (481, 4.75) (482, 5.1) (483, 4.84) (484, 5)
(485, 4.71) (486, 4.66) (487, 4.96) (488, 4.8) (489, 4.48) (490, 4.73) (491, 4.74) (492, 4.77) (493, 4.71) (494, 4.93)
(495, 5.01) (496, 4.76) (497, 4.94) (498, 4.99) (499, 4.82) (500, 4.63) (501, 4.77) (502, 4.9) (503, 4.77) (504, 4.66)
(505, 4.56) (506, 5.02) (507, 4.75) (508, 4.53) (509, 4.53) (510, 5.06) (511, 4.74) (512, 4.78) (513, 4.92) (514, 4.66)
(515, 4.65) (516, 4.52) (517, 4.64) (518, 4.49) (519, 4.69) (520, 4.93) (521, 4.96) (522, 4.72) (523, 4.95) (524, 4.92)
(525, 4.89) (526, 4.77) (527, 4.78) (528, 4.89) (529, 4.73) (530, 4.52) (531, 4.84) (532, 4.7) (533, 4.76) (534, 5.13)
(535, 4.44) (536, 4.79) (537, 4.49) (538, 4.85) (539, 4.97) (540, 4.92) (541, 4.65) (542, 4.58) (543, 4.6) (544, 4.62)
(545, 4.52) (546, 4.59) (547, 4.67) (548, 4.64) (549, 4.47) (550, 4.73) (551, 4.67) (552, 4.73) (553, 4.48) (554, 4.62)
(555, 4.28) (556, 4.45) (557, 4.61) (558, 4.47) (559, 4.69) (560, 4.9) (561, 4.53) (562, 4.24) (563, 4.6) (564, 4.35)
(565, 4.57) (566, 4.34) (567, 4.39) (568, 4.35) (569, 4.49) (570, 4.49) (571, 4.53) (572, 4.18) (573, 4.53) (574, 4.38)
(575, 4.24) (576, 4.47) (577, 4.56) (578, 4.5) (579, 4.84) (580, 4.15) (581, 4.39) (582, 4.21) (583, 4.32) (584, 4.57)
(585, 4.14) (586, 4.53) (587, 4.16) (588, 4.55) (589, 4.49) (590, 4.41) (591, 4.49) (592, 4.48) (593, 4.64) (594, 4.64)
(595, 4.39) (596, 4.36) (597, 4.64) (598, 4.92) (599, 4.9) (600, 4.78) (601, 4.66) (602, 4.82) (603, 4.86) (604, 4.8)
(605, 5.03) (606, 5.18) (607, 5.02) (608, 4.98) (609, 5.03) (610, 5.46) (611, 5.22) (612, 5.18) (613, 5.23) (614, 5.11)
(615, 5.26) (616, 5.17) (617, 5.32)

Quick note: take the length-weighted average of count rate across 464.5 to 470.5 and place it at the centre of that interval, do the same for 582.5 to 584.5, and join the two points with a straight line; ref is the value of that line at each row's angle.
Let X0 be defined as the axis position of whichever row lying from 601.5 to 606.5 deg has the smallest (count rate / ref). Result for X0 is 604 deg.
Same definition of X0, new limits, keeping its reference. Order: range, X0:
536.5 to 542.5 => 537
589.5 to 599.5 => 596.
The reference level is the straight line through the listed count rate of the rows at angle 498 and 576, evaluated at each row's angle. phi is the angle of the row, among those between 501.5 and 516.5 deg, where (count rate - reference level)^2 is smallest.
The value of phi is 513 deg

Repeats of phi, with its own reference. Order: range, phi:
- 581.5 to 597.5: 596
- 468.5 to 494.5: 482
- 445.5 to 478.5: 460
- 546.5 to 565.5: 554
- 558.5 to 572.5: 570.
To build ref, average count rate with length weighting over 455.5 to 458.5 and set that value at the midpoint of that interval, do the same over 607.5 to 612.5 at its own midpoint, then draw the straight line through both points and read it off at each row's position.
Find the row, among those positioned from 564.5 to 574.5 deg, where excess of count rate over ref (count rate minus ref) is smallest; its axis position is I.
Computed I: 572 deg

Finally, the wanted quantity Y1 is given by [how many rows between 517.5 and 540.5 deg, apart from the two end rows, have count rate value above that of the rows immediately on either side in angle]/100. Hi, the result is 0.070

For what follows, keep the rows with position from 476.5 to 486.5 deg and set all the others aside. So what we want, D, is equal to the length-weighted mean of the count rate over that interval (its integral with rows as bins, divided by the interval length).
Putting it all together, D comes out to 4.84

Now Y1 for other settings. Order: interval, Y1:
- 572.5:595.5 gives 0.070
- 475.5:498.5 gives 0.070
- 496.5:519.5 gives 0.060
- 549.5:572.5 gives 0.080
